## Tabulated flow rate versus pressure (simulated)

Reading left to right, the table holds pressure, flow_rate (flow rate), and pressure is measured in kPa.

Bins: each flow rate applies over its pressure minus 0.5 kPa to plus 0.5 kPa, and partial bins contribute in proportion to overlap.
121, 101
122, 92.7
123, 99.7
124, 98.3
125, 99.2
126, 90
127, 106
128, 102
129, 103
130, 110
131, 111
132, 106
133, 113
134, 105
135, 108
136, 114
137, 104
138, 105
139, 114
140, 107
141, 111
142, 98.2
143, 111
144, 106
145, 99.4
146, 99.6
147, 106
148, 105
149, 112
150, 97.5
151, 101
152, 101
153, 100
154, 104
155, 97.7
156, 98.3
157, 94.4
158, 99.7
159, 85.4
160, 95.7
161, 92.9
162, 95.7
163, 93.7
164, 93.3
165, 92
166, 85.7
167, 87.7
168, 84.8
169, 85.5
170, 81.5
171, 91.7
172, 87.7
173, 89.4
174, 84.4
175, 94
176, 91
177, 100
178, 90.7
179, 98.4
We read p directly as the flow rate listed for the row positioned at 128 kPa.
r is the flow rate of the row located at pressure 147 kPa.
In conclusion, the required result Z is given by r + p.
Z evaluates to 208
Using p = 102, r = 106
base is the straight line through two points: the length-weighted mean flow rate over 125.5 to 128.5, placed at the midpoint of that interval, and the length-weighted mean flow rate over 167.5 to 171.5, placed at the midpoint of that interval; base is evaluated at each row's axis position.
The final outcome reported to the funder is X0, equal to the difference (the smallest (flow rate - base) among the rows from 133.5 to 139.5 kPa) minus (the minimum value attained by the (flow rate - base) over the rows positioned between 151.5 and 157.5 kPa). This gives 3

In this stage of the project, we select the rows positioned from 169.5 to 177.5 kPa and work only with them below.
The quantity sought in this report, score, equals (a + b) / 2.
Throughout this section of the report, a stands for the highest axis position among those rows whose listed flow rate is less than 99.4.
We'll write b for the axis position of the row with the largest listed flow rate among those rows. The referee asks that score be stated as 176.5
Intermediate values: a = 176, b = 177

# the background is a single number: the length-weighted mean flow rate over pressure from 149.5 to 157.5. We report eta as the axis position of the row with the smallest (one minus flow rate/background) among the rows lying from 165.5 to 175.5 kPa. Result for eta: 175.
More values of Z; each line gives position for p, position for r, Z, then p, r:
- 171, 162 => 187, 91.7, 95.7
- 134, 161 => 198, 105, 92.9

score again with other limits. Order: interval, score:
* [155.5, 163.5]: 160.5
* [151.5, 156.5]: 155.0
